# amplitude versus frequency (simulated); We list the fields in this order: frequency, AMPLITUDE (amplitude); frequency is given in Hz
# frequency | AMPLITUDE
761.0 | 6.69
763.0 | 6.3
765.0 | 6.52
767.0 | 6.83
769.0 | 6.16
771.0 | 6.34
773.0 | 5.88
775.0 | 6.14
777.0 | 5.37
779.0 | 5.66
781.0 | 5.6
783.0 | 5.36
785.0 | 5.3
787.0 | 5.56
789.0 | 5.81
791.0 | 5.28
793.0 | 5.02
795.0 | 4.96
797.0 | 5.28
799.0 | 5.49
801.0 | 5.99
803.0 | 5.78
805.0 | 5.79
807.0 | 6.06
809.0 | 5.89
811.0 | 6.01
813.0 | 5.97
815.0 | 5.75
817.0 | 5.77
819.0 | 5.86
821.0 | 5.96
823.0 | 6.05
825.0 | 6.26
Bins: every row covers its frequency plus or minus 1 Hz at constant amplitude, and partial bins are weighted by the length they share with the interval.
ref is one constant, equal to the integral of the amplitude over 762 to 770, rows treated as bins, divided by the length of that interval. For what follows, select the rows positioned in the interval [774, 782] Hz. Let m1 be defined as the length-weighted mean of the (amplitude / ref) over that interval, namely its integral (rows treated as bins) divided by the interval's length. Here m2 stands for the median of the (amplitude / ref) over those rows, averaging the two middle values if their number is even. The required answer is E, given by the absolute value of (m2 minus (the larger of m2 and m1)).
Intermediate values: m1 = 0.882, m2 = 0.87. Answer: 0.010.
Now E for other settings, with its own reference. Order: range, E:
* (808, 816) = 0.000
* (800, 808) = 0.002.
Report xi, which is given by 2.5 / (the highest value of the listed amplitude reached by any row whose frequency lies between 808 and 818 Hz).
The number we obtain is 0.42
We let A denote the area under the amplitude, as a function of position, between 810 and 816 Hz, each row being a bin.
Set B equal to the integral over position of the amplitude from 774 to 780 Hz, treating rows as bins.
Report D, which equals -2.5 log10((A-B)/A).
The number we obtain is 3.8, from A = 35.5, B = 34.3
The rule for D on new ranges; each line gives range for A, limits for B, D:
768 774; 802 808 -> 3.5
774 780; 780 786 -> 3.2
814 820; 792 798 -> 2.3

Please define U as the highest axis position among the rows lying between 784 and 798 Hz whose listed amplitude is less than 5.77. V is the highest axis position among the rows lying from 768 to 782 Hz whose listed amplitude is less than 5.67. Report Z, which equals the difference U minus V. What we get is 16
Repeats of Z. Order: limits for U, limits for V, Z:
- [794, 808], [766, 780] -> 20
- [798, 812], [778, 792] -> 8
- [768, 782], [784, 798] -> -16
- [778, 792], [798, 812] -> -8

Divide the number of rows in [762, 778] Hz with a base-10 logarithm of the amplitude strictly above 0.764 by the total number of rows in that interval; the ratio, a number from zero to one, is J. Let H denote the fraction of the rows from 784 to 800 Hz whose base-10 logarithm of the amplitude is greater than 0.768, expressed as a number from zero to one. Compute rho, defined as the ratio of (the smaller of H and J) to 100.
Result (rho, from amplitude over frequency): 0.0000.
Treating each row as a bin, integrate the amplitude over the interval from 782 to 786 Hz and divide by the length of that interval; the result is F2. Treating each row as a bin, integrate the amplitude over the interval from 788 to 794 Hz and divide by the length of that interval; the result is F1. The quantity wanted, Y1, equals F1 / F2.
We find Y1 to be 1.01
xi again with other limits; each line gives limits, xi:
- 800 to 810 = 0.41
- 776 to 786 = 0.44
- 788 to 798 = 0.43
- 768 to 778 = 0.39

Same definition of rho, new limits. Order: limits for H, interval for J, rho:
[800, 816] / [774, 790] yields 0.0025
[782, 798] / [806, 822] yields 0.0000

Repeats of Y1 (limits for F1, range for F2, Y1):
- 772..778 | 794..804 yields 1.05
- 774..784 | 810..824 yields 0.95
